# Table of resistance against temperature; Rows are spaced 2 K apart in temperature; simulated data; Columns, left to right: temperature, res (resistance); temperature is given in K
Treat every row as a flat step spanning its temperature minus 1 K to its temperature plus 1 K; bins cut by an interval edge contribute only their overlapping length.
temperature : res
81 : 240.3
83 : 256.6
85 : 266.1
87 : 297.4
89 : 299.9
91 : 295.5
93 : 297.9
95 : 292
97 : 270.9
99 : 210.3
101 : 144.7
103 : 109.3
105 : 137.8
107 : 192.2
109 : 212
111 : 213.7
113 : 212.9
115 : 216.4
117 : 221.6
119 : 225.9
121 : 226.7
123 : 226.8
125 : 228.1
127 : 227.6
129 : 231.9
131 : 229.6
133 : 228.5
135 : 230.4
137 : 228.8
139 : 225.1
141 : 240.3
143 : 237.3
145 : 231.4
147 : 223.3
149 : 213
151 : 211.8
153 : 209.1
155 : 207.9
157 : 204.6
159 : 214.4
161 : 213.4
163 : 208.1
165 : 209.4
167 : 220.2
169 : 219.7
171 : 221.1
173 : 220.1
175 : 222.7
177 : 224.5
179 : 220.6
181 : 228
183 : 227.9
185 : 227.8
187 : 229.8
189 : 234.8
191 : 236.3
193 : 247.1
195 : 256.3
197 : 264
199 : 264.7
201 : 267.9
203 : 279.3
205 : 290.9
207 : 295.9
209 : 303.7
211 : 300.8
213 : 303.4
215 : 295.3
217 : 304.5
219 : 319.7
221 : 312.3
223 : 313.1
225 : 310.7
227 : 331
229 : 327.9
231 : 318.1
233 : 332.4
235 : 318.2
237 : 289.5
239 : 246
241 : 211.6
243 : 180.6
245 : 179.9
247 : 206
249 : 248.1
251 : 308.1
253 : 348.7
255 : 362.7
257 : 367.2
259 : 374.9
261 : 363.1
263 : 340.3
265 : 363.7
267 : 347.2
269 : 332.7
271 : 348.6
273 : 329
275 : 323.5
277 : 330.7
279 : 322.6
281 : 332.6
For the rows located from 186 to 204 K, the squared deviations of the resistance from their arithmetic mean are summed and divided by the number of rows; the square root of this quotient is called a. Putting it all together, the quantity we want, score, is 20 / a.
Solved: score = 1.2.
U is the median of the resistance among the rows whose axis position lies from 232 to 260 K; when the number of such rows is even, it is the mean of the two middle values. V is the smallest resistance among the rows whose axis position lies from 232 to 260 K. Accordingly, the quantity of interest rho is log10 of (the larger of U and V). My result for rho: 2.48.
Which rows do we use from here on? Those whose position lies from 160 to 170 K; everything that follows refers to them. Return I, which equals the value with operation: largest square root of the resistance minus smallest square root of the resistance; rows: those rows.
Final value 0.4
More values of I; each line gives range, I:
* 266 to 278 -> 0.7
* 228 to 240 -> 2.5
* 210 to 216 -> 0.2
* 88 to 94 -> 0.1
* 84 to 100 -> 2.8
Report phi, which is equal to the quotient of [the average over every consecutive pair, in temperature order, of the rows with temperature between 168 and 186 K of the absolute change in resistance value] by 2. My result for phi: 1.1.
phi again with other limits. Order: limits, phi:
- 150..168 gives 2.2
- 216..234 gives 4.6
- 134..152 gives 3.1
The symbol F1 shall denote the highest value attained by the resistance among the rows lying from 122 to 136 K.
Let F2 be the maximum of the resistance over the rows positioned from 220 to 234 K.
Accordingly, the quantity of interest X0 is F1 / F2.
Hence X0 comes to 0.70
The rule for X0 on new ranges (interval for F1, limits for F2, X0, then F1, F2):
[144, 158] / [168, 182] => 1.01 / 231.4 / 228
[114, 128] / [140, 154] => 0.95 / 228.1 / 240.3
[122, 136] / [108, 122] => 1.02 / 231.9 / 226.7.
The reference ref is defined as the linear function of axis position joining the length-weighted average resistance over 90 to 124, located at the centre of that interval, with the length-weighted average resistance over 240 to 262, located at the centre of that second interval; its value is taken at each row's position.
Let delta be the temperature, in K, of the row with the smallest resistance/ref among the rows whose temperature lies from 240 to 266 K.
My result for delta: 245 K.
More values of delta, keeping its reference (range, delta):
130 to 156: 155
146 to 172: 157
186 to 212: 187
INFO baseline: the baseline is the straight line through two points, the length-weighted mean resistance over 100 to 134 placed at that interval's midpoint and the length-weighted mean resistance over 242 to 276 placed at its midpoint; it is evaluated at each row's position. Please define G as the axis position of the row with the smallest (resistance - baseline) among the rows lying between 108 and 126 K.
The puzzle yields 113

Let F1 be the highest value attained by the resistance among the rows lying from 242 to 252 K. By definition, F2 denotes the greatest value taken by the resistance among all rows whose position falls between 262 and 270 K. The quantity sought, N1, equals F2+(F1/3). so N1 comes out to 466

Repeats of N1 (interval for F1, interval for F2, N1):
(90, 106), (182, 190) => 334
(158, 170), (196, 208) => 369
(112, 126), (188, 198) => 340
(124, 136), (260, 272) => 441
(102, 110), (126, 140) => 303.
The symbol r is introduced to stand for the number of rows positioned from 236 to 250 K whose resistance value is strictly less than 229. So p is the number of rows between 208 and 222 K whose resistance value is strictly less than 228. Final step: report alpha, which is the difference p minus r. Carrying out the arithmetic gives -4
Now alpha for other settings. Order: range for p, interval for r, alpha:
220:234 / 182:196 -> -2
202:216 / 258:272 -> 0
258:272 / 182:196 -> -2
